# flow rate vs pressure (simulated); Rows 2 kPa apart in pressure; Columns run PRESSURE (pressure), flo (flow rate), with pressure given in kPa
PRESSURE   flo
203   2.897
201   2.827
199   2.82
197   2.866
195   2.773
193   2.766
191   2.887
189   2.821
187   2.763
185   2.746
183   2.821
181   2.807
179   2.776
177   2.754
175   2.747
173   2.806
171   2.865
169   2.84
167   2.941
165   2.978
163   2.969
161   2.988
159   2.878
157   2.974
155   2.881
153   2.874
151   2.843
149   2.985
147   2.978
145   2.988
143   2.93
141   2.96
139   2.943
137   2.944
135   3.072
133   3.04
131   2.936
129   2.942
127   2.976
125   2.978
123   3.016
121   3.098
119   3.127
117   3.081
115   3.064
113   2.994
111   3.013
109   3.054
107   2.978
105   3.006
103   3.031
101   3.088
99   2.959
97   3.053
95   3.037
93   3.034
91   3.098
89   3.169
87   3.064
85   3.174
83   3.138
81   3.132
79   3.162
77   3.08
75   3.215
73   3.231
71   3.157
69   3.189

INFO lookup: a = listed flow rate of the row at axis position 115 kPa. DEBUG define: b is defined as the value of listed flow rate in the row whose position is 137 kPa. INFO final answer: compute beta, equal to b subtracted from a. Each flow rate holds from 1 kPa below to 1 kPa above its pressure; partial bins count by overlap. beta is 0.12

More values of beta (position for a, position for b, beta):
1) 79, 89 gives -0.01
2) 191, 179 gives 0.11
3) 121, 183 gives 0.28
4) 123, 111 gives 0.00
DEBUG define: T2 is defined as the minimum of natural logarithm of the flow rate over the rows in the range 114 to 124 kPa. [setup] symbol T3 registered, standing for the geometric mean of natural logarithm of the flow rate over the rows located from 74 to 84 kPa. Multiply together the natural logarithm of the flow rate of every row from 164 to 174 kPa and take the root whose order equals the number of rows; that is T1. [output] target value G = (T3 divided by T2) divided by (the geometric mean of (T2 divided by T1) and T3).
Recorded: 0.95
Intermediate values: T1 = 1.06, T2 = 1.10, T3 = 1.15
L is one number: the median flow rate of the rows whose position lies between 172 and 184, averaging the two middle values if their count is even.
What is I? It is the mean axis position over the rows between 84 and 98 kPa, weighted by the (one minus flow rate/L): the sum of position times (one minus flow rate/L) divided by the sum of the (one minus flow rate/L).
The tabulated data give 90.5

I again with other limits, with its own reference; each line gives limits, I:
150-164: 158.4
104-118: 111.4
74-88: 80.8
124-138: 131.3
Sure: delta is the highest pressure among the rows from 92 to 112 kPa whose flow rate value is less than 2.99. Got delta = 107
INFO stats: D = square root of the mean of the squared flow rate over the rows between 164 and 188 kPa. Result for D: 2.82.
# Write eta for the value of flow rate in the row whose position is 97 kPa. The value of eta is 3.053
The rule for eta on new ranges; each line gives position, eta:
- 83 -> 3.138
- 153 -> 2.874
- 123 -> 3.016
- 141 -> 2.96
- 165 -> 2.978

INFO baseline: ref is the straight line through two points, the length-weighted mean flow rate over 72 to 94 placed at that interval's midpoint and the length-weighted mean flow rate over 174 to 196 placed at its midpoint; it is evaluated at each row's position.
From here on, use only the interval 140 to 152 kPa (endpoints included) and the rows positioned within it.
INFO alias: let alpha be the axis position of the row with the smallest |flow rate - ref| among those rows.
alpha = 143 kPa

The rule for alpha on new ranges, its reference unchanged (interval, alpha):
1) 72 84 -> 83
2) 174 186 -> 181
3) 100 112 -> 109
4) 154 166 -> 159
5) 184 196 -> 193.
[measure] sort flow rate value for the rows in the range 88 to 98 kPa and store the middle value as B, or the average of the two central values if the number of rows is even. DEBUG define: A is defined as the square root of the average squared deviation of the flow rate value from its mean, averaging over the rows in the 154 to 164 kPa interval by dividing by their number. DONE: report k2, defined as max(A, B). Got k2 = 3.05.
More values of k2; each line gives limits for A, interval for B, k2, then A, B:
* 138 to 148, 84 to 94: 3.10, 0.021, 3.10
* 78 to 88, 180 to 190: 2.81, 0.038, 2.81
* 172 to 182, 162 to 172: 2.94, 0.025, 2.94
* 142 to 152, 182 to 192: 2.82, 0.055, 2.82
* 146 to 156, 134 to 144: 2.94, 0.058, 2.94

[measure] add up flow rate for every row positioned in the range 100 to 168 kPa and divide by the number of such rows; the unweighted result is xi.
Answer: 2.99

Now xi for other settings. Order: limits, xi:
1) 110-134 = 3.02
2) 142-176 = 2.91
